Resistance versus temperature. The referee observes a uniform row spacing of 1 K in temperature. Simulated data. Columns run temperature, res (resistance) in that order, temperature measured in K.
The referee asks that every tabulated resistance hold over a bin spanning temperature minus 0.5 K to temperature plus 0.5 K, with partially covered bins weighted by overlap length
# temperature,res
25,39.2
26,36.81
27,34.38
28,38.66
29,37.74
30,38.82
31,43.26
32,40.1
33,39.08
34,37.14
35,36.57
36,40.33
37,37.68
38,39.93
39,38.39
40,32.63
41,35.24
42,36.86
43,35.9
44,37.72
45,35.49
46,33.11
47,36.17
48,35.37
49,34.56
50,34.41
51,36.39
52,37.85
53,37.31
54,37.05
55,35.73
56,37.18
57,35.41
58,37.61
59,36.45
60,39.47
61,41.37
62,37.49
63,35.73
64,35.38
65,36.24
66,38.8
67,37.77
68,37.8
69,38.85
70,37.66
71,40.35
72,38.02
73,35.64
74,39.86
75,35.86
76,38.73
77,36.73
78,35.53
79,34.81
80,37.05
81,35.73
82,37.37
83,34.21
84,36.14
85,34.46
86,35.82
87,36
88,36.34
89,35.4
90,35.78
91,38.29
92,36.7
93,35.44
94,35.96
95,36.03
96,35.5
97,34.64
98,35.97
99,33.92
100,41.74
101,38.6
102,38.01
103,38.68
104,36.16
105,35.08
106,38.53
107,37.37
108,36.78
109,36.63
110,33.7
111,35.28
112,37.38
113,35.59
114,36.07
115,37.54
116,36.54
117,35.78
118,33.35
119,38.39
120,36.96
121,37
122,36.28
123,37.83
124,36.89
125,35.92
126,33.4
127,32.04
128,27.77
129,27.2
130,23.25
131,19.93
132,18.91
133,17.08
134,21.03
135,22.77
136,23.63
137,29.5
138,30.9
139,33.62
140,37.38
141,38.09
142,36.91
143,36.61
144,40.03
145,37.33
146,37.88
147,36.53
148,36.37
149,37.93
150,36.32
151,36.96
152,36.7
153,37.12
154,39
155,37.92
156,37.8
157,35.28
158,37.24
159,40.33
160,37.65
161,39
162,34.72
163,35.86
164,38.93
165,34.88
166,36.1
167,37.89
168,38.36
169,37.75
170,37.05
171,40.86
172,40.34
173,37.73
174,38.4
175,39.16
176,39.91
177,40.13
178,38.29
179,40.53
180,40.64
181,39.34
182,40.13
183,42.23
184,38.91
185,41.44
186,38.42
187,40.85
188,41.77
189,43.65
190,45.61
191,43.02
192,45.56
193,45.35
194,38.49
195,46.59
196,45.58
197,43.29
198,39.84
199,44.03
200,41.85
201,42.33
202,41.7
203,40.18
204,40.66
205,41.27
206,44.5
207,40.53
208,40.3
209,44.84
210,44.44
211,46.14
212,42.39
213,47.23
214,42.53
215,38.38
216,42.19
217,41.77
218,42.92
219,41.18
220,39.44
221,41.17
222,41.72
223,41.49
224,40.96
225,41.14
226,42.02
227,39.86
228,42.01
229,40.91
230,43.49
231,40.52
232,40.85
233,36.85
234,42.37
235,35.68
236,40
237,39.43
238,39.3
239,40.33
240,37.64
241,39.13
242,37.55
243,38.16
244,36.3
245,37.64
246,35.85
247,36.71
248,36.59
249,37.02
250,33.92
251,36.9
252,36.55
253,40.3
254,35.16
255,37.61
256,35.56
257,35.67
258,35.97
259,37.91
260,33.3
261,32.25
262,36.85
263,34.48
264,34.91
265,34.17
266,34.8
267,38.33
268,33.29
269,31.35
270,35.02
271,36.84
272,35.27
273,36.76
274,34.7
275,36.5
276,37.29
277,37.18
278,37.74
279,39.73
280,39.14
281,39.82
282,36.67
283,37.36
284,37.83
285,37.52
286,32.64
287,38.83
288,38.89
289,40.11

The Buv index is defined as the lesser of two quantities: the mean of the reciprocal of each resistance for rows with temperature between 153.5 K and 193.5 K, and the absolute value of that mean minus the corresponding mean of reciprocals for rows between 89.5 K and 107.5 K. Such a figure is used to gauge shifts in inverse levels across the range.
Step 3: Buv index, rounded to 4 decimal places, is 0.0018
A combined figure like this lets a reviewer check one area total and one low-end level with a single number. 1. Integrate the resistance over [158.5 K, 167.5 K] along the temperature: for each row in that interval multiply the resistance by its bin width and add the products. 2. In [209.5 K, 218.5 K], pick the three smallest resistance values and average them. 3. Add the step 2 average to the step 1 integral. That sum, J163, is 376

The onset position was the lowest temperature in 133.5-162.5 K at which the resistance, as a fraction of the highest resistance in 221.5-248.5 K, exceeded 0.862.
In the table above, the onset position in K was 141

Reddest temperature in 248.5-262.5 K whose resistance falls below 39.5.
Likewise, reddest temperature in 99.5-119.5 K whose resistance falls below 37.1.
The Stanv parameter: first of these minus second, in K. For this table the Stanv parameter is 144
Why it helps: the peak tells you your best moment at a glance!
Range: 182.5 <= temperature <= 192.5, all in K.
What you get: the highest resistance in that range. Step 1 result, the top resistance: 45.61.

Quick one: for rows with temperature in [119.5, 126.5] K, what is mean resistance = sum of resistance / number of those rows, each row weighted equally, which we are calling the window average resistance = 36.3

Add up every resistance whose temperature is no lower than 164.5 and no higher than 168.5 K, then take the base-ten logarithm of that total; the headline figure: 2.17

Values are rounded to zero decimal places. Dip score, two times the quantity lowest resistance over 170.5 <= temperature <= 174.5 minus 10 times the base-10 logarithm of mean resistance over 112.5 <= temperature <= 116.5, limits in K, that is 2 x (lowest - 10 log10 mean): 44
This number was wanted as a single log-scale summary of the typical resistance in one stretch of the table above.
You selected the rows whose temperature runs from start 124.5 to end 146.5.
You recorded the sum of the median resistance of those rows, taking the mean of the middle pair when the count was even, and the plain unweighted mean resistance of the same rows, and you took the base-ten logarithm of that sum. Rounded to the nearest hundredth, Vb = 1.79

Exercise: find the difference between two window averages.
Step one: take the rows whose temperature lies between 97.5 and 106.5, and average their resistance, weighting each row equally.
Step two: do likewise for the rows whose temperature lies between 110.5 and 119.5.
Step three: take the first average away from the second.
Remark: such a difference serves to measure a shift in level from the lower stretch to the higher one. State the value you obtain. -1.2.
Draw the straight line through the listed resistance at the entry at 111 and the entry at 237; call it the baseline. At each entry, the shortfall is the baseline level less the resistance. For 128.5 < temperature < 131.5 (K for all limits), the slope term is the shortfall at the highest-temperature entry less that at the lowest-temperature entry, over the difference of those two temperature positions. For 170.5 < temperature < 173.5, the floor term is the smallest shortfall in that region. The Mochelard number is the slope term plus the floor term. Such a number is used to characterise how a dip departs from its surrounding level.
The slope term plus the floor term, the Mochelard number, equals 0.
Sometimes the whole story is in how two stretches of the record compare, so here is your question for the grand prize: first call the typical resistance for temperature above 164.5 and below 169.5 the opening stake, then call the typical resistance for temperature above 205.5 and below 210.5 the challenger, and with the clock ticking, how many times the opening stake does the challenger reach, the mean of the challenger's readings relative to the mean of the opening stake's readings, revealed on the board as 1.16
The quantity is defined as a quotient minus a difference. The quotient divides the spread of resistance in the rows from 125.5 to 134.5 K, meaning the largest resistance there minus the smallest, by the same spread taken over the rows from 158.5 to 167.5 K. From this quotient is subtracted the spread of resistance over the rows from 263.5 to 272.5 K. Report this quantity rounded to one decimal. -4.1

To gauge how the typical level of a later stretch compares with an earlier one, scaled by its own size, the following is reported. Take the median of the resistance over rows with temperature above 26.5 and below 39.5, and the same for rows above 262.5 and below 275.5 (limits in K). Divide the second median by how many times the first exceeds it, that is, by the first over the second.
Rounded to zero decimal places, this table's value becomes 32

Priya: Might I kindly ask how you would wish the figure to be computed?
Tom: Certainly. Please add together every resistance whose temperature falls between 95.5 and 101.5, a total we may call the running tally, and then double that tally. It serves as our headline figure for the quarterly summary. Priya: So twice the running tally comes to 441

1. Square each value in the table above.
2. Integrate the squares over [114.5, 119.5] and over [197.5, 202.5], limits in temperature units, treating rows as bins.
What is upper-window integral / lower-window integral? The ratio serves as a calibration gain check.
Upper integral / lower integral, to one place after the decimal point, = 1.3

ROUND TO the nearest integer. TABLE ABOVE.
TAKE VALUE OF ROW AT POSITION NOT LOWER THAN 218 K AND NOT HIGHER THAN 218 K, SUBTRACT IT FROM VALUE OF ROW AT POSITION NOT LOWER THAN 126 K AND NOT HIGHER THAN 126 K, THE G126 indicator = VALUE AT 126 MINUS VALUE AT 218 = -10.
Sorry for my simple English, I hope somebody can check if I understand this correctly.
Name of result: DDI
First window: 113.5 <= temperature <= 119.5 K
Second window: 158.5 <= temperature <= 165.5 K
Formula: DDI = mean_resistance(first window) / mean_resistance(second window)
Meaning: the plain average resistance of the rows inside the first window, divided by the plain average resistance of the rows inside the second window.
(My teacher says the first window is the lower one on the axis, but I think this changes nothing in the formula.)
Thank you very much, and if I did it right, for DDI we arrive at 0.97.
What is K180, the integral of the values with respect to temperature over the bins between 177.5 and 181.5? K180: 159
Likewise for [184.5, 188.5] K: 162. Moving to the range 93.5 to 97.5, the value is 142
